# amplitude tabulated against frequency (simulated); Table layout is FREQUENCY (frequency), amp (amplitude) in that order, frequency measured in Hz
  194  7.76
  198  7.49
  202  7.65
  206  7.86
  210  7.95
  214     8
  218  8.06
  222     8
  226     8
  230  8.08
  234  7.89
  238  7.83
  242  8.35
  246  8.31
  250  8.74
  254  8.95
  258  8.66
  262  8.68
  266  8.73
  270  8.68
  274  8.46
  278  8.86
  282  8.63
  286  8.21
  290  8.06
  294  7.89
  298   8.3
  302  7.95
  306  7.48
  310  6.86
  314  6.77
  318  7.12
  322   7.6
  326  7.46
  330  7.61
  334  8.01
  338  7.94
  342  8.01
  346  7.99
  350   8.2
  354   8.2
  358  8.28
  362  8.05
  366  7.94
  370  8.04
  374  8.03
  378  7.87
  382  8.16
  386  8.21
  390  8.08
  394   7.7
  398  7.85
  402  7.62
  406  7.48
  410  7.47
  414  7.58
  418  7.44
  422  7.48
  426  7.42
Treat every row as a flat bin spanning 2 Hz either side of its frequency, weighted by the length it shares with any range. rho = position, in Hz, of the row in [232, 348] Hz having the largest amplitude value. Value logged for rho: 254 Hz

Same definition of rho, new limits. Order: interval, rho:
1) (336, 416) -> 358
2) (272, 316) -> 278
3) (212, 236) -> 230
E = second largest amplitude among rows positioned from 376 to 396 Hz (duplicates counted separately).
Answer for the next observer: 8.16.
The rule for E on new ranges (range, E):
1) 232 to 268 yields 8.74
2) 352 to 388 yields 8.21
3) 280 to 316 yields 8.3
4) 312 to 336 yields 7.61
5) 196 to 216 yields 7.95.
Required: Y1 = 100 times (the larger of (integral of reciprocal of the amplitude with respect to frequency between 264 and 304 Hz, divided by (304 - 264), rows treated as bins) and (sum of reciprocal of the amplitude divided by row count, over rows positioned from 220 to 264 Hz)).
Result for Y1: 12.0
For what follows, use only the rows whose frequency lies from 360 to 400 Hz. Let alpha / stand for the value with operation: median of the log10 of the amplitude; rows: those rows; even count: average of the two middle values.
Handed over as 0.905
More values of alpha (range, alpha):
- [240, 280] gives 0.939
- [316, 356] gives 0.901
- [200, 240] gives 0.902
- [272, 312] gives 0.910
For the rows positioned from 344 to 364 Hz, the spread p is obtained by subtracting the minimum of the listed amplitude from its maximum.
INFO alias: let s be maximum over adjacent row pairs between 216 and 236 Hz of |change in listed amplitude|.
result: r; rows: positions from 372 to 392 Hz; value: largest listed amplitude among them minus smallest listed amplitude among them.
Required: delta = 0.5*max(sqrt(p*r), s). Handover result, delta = 0.16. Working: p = 0.29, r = 0.3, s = 0.19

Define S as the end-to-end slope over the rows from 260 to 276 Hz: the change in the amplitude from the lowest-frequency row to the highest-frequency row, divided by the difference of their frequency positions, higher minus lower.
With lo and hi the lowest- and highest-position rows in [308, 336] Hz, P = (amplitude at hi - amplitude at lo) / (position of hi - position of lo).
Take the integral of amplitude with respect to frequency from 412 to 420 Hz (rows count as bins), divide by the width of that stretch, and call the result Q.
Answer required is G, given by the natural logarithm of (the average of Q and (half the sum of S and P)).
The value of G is 1.325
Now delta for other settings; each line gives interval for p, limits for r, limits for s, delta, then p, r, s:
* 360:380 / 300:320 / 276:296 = 0.23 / 0.18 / 1.2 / 0.42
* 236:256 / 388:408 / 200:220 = 0.41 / 1.12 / 0.6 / 0.21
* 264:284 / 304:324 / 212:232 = 0.29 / 0.40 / 0.8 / 0.08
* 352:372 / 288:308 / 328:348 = 0.26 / 0.34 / 0.8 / 0.40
